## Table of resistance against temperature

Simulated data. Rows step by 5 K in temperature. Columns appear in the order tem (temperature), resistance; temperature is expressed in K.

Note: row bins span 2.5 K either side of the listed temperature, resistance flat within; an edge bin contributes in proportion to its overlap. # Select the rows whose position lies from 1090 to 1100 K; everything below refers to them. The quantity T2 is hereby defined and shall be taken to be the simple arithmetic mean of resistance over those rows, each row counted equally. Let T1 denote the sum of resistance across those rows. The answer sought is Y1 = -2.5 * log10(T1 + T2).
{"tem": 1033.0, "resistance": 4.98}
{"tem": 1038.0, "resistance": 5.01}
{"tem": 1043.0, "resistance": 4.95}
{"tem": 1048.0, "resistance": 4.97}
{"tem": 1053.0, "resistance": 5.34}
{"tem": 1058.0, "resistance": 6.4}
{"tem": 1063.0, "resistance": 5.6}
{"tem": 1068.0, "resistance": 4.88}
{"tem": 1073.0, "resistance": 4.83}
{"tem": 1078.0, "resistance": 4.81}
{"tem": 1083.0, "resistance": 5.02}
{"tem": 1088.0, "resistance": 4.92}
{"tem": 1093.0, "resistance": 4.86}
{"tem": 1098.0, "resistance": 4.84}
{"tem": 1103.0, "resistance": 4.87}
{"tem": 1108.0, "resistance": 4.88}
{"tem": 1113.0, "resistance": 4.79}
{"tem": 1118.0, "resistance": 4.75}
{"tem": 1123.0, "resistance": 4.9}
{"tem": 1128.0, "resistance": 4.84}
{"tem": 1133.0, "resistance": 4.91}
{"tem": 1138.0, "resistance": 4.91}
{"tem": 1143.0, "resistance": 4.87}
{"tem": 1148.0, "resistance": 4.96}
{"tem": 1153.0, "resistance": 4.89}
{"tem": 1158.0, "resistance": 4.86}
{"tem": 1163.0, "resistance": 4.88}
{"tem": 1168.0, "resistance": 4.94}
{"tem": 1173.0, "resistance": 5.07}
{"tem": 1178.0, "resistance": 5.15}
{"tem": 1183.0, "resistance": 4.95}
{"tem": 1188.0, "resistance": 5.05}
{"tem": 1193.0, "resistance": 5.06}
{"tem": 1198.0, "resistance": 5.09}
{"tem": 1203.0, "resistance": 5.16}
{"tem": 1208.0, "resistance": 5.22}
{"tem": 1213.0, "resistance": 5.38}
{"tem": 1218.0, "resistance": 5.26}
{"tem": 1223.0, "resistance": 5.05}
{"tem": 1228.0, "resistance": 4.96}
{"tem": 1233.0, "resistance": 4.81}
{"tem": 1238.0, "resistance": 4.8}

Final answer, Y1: -2.907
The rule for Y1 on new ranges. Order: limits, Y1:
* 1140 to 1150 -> -2.922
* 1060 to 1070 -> -2.991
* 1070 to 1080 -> -2.900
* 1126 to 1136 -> -2.913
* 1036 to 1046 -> -2.936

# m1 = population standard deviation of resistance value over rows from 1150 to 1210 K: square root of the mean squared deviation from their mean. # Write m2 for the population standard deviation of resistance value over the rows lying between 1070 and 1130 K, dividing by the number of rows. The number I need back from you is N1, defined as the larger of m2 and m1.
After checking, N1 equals 0.12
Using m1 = 0.12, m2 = 0.07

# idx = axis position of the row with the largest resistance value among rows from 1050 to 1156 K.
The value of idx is 1058.0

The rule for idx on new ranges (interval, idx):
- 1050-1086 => 1058.0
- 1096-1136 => 1133.0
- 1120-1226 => 1213.0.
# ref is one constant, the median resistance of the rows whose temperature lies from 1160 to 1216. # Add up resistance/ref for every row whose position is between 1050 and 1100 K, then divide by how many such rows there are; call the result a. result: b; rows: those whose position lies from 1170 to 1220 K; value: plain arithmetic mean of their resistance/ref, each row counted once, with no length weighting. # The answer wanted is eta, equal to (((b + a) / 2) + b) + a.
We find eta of 3.044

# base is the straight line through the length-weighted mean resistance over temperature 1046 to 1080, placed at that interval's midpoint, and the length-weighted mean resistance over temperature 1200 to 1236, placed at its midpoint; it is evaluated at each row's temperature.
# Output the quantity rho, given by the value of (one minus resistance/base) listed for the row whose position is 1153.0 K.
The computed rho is 0.06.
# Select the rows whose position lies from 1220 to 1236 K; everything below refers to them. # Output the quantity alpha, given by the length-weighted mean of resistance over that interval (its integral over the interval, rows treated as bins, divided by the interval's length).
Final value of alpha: 4.95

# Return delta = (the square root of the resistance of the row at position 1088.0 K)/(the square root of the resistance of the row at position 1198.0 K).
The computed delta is 0.98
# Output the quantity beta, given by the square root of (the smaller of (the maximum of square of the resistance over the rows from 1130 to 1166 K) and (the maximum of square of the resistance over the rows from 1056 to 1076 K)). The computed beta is 4.96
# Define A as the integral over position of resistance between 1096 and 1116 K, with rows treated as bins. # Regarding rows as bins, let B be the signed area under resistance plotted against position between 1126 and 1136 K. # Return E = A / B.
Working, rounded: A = 97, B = 49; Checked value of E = 2.0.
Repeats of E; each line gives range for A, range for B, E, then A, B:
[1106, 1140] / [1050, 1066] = 1.8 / 165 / 92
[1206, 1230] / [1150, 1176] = 1.0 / 124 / 128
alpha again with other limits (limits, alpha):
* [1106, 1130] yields 4.83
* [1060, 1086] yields 5.05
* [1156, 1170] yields 4.89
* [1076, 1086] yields 4.92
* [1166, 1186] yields 5.03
